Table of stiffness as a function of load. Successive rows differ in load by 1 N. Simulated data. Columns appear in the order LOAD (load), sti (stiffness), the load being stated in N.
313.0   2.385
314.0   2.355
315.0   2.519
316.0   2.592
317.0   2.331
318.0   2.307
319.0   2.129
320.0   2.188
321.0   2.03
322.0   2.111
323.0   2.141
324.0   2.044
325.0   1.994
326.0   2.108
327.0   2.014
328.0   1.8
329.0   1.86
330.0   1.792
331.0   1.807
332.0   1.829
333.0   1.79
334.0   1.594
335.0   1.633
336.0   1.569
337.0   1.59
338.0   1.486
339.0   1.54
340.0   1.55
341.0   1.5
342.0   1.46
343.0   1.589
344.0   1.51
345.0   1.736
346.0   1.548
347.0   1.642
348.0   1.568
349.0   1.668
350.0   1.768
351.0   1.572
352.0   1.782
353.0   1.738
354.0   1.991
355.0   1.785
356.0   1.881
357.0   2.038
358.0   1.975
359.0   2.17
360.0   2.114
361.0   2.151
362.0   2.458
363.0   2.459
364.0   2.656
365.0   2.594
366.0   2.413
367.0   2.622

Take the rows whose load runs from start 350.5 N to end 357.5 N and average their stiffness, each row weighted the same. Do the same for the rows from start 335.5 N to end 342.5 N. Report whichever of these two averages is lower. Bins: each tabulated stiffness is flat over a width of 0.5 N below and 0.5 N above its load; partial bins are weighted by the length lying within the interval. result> 1.53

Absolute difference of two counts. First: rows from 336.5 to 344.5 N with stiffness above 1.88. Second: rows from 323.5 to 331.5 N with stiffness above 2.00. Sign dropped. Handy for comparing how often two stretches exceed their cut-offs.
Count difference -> 3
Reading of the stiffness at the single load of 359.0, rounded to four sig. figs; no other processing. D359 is 2.170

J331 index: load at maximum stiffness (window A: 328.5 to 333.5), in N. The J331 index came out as 329.0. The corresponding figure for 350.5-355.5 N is 354.0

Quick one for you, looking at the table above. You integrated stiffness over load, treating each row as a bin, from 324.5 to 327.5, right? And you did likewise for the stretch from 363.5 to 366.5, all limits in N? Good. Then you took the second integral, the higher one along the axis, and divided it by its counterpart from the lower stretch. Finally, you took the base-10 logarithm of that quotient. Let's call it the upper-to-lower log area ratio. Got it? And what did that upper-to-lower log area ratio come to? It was 0.10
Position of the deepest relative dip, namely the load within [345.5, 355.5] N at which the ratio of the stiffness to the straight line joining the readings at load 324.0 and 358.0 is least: 346.0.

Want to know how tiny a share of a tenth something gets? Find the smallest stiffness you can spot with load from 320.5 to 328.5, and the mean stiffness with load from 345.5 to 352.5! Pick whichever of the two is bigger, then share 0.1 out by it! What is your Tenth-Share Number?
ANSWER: 0.056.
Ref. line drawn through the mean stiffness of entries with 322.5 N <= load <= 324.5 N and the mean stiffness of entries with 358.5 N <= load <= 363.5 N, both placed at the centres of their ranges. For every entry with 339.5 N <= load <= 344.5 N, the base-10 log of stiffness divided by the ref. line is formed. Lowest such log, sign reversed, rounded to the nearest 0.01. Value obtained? 0.17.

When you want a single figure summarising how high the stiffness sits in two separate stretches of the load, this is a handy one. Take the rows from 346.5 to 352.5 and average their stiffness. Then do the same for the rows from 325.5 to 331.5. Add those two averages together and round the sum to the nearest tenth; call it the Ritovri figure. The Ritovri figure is 3.6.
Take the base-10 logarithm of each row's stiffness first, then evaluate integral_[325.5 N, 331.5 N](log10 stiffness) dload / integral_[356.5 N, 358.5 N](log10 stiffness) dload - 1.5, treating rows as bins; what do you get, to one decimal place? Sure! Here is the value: 1.2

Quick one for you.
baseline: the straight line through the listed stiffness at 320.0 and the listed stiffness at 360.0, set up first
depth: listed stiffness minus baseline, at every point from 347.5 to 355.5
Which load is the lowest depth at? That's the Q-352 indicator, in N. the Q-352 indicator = 348.0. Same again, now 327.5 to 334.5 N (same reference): 334.0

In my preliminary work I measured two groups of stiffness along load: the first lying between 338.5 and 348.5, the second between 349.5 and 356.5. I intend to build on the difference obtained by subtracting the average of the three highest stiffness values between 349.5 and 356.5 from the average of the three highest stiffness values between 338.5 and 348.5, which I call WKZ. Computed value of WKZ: -0.2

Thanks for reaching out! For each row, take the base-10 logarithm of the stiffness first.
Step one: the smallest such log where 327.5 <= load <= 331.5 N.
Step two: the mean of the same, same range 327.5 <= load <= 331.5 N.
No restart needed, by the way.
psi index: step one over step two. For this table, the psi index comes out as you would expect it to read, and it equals 0.98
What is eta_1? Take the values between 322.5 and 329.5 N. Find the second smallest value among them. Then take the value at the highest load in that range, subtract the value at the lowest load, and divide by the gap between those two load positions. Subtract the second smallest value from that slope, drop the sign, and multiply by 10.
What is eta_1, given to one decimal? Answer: 19.1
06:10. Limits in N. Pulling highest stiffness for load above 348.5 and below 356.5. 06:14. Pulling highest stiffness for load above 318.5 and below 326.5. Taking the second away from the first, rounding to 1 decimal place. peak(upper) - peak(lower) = -0.2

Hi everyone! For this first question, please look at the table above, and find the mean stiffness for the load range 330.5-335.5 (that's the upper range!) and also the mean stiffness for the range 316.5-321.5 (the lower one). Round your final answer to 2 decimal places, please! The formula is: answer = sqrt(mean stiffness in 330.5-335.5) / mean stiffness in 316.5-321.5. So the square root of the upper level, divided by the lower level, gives 0.60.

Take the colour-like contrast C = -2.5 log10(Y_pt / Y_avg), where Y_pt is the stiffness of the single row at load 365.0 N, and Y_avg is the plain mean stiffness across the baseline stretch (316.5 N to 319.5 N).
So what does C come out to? -0.15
